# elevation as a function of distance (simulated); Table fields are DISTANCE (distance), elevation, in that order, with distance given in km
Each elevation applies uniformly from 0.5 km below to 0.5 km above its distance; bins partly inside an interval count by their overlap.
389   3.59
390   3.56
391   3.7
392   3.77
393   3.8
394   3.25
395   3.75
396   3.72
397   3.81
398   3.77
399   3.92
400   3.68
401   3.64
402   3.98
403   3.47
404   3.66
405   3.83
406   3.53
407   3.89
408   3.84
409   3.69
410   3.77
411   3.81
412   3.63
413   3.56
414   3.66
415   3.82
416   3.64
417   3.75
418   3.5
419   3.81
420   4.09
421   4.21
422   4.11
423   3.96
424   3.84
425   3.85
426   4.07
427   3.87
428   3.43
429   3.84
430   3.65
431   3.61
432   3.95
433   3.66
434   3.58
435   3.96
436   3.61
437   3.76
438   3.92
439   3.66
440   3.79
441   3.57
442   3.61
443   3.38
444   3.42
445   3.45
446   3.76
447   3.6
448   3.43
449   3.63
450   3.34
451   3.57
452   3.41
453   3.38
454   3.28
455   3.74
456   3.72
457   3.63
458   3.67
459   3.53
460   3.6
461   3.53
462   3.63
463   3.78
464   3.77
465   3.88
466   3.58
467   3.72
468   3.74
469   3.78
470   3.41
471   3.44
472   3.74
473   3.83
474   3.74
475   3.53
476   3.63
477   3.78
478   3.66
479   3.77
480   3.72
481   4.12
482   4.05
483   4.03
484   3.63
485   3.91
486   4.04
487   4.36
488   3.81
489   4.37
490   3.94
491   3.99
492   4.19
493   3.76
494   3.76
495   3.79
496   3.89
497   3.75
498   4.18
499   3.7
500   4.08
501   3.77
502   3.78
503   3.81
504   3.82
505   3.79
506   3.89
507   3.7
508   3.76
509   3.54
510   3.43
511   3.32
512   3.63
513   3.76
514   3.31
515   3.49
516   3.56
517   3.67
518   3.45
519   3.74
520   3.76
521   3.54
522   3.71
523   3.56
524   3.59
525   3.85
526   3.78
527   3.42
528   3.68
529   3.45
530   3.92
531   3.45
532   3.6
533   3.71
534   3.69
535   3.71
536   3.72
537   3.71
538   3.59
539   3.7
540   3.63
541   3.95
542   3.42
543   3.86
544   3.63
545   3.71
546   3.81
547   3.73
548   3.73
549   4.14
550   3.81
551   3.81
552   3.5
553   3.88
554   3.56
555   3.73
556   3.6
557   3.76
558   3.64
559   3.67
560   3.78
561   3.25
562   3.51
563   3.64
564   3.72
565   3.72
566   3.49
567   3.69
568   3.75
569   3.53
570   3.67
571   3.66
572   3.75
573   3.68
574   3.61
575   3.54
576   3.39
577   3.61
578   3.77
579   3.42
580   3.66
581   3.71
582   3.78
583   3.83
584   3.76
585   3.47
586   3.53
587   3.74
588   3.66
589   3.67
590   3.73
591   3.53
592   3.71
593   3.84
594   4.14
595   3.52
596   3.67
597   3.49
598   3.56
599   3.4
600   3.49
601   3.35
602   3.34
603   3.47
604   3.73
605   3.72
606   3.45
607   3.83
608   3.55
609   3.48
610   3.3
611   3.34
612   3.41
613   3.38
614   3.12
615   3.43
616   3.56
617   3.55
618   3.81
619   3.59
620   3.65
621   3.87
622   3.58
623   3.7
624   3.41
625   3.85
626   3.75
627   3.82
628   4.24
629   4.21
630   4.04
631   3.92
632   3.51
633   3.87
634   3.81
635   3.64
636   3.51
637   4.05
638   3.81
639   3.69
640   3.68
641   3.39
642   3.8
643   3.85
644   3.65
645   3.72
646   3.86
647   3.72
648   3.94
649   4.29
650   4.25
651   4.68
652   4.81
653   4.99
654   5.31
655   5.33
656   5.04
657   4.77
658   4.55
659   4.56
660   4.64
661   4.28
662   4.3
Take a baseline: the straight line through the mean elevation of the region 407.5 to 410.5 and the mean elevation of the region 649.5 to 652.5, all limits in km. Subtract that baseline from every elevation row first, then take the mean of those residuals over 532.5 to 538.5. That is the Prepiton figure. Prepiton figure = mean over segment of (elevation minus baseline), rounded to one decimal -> -0.5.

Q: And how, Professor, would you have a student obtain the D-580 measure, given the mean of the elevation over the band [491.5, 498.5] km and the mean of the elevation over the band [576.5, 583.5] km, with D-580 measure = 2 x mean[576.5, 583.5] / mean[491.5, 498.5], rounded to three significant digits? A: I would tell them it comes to 1.89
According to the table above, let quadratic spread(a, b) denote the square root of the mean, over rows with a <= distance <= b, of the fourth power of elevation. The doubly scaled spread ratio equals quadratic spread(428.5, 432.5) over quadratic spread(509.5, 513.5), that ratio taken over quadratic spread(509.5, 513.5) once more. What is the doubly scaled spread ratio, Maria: 0.090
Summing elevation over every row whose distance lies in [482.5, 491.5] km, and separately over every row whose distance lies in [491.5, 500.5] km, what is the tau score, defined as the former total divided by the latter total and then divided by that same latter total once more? 0.0293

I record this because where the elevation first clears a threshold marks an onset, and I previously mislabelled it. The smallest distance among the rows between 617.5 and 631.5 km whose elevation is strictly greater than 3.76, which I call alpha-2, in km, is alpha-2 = 618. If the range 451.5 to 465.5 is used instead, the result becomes 463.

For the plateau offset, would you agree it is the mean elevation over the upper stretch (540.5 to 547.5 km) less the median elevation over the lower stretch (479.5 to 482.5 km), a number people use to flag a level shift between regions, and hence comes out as -0.32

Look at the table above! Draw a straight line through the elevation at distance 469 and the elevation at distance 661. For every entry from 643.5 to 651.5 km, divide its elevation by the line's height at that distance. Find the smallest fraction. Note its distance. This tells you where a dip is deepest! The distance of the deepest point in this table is 644 km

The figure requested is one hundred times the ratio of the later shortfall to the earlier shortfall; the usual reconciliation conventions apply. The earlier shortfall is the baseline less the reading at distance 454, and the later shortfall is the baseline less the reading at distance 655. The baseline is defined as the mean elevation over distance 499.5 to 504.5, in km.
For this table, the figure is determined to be -258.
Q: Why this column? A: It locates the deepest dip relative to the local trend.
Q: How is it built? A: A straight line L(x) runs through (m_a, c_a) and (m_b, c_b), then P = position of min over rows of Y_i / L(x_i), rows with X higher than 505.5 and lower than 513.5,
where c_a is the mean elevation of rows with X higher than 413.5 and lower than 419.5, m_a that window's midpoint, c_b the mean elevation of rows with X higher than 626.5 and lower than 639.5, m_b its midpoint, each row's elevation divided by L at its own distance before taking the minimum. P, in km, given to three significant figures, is 511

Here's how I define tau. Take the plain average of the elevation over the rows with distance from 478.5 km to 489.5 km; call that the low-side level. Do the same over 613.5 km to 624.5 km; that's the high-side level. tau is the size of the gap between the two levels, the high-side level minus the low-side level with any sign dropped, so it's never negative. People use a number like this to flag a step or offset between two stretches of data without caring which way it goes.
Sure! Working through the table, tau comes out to 0.41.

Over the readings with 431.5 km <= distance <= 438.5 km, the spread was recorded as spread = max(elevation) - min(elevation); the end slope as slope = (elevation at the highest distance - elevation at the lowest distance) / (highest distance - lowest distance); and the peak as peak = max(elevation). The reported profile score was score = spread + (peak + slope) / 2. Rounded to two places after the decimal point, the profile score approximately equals 2.36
